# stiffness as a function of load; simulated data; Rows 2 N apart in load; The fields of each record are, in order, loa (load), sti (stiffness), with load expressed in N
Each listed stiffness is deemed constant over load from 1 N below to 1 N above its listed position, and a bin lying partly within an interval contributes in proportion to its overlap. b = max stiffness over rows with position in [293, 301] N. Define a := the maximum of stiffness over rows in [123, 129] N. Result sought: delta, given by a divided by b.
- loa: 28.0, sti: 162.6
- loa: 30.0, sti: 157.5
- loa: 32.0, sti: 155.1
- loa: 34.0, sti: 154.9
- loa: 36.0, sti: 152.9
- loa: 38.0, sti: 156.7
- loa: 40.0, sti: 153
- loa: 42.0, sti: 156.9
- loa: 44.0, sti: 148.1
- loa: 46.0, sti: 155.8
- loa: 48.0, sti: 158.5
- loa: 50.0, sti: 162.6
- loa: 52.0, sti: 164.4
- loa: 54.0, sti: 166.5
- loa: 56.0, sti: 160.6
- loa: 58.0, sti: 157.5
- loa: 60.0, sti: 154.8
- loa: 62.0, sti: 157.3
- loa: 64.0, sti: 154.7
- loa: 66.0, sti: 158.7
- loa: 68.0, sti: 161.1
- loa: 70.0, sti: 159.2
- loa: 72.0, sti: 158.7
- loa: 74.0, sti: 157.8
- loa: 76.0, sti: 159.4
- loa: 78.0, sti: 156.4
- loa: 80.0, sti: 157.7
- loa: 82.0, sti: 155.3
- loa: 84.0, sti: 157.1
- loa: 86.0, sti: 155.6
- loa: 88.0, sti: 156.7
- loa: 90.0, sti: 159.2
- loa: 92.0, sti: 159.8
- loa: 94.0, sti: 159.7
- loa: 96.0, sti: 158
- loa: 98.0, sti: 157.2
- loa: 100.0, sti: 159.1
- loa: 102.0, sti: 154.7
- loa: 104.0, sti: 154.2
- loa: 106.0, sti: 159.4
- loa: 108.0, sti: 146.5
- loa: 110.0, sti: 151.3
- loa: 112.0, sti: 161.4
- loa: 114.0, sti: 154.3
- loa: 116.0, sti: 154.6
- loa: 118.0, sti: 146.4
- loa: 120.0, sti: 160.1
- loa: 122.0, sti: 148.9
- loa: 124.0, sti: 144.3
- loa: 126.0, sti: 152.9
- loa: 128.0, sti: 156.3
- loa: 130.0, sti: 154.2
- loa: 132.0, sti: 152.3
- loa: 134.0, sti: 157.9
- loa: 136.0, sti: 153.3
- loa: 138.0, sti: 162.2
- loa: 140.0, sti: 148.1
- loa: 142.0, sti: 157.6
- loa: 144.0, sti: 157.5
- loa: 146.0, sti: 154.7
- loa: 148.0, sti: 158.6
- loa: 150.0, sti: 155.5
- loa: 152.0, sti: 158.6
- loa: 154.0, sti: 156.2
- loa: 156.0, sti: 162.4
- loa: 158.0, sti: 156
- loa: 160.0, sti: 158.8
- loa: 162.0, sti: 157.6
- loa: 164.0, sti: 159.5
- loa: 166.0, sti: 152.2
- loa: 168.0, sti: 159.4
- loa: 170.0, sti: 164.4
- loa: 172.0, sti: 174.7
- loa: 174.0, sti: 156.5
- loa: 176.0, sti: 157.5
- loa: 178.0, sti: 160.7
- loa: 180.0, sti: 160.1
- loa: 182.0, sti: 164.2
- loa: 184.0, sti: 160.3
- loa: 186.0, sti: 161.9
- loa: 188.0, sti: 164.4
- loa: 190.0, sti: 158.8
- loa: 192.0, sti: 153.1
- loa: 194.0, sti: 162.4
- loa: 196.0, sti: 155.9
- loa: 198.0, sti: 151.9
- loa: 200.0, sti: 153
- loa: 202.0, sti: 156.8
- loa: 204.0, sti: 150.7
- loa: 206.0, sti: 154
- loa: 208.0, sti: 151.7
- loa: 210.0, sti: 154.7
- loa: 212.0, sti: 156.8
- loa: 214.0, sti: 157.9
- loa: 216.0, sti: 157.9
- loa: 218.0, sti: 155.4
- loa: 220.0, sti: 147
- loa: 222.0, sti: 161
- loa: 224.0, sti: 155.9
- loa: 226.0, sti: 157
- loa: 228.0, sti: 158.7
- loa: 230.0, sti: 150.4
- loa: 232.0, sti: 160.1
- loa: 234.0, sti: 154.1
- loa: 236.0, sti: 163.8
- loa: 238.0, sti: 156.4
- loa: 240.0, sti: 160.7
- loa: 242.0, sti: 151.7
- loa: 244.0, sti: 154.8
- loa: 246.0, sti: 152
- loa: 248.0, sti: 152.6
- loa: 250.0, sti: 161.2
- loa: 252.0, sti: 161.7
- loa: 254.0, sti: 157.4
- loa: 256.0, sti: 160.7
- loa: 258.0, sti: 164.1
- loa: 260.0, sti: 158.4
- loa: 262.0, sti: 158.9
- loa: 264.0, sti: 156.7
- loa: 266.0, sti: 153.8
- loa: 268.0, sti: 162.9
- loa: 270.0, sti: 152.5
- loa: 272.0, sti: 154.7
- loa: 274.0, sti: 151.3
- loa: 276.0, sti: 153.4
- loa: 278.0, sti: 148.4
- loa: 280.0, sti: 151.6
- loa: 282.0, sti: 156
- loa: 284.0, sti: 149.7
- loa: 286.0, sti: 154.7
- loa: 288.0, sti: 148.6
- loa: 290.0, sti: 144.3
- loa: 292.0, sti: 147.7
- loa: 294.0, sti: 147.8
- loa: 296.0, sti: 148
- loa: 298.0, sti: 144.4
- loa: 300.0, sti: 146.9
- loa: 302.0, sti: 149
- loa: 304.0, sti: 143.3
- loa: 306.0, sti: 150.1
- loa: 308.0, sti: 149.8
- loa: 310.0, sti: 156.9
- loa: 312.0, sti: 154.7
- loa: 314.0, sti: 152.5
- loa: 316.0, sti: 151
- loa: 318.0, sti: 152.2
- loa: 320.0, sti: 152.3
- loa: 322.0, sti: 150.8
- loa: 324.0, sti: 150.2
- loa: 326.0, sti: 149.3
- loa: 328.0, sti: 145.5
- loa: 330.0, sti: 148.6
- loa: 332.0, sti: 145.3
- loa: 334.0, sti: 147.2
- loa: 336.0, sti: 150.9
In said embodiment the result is 1.06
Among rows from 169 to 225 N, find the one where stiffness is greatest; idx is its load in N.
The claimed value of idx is 172.0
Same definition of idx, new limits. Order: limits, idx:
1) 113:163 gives 156.0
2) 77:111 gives 92.0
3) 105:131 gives 112.0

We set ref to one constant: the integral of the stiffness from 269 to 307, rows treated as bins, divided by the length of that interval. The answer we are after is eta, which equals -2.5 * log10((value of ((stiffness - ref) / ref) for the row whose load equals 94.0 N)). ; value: 2.93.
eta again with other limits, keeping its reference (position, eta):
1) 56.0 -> 2.83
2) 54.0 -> 2.37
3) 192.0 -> 4.08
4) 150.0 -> 3.51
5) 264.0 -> 3.31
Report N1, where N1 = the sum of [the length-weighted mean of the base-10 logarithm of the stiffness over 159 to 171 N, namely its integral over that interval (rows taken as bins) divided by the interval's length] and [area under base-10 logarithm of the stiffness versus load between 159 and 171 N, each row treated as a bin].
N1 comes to 28.6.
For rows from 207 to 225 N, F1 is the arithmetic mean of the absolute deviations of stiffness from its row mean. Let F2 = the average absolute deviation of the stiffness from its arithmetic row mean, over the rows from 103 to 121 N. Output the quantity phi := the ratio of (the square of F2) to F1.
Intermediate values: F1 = 2.8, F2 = 4.1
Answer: 6.0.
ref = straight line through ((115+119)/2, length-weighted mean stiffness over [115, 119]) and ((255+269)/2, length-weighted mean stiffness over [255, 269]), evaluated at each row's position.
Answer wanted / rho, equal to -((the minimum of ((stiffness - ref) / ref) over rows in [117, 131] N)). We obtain 0.04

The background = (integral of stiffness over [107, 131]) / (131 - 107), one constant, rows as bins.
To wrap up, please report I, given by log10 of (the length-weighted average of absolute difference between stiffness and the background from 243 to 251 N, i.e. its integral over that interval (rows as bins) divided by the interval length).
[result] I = 0.5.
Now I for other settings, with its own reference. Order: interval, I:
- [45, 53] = 0.9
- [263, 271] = 0.6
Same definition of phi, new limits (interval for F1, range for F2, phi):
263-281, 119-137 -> 4.0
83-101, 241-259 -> 13.3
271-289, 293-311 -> 3.0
